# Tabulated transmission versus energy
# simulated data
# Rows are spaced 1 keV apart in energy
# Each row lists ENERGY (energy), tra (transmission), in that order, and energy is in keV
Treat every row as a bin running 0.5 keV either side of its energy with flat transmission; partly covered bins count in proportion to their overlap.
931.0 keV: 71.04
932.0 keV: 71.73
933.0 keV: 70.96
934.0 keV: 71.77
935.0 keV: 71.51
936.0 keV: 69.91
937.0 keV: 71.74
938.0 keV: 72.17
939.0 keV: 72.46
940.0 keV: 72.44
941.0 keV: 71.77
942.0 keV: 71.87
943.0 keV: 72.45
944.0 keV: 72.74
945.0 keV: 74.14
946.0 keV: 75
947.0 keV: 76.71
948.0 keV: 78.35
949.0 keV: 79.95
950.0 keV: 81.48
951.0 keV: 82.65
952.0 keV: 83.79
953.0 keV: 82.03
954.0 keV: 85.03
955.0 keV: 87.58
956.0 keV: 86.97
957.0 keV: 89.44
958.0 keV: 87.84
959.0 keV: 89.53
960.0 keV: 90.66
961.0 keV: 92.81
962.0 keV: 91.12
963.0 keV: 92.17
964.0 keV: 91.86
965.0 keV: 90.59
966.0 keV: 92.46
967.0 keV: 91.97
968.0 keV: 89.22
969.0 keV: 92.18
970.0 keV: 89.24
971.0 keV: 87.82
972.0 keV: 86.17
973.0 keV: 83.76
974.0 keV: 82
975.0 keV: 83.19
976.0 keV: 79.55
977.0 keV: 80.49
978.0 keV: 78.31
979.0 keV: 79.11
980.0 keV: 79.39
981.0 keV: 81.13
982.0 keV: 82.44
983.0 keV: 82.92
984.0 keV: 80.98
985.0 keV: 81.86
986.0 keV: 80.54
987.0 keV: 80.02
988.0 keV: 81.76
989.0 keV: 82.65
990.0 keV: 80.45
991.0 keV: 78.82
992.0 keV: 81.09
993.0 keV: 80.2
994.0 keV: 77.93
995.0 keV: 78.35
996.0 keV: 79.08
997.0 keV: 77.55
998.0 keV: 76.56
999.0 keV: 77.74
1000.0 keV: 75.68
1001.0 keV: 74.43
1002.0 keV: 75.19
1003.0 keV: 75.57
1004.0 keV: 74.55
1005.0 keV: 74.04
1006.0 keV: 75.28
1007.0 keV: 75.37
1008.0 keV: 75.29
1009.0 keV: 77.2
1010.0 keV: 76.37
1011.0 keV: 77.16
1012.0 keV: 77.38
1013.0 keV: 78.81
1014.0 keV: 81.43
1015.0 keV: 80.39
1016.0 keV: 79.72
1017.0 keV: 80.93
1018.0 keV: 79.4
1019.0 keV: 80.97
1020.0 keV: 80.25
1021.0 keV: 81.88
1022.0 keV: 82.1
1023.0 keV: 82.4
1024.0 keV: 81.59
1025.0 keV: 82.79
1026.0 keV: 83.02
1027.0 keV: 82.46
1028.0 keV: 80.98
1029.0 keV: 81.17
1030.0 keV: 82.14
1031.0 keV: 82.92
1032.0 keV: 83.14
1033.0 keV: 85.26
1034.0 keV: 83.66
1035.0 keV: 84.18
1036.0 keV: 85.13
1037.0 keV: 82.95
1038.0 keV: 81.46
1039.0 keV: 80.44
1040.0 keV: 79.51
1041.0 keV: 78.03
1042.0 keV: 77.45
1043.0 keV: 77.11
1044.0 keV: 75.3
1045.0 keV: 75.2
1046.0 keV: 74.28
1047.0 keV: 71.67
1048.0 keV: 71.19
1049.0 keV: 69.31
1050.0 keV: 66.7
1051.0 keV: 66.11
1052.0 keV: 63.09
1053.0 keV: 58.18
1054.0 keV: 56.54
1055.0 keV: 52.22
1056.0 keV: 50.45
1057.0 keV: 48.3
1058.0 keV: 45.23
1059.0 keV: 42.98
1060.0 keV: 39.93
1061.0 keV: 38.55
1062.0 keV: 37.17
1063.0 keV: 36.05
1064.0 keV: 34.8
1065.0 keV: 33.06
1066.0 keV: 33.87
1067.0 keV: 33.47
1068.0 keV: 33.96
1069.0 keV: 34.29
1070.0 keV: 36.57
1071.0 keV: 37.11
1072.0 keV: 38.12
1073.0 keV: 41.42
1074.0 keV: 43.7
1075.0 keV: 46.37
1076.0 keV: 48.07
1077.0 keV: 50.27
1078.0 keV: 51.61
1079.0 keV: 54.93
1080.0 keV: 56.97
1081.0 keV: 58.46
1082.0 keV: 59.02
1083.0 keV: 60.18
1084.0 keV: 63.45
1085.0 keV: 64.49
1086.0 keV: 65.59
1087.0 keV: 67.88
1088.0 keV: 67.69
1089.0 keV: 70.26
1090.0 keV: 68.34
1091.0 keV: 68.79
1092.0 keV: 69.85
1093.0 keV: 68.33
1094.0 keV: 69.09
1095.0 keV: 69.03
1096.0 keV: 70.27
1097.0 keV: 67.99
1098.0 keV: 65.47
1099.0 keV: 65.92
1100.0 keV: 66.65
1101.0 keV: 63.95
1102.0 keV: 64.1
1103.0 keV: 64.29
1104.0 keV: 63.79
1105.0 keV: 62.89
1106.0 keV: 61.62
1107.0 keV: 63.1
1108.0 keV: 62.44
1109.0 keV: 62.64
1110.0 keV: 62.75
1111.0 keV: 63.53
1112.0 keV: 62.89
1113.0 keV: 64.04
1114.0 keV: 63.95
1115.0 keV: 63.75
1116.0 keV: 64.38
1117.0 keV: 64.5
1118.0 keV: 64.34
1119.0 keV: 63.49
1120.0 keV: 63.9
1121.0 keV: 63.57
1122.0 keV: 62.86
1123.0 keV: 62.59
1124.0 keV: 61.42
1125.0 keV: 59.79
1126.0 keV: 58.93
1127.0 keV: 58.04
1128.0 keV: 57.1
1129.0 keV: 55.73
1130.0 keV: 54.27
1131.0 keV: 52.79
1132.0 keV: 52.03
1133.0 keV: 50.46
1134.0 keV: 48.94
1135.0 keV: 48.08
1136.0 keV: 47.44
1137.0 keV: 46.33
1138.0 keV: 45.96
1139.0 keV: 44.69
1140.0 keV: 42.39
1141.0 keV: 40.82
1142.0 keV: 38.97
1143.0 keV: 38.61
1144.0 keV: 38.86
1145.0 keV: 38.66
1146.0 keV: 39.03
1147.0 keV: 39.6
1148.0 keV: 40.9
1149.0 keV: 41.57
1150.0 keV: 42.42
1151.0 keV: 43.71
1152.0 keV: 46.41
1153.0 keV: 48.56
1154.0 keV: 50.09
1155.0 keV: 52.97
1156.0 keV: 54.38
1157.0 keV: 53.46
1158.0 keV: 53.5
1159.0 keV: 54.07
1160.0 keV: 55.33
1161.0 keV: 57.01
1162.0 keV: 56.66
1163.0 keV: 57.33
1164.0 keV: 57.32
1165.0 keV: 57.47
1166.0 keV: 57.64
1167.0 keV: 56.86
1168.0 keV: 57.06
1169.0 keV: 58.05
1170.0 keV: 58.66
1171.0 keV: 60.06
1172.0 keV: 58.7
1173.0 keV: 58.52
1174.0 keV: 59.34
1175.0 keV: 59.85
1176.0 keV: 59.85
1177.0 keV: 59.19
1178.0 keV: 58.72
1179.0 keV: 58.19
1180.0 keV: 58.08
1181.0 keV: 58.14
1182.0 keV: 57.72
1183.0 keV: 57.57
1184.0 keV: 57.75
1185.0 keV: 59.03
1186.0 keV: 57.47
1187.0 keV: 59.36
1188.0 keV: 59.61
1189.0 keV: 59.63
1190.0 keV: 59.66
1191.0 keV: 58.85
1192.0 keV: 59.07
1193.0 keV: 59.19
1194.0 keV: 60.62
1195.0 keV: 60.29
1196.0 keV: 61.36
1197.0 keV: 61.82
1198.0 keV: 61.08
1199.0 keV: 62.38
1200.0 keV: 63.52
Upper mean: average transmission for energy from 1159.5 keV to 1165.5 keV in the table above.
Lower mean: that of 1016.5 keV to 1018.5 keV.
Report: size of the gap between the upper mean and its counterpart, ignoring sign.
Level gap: 23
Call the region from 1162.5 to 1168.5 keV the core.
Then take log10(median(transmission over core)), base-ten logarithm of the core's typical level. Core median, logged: 1.76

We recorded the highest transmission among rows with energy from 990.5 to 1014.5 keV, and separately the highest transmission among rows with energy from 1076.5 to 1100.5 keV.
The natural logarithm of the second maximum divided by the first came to -0.15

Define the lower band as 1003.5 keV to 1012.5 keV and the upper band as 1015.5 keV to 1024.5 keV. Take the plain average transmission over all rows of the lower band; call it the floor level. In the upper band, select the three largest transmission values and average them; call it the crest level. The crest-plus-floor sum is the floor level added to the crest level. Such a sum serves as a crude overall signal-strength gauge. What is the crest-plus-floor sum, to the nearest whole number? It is 158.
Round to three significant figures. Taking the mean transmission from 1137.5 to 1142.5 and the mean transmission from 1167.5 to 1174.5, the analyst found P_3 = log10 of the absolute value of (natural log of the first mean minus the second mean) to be 1.74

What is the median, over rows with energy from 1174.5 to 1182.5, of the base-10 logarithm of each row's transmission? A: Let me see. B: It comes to 1.77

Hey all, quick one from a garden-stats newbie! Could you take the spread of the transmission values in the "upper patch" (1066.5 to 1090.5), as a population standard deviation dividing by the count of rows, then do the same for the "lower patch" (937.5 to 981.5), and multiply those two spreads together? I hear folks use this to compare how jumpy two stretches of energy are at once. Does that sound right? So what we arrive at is 84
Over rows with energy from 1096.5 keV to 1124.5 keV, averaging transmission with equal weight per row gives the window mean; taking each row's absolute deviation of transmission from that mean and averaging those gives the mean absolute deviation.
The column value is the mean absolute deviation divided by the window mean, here 0.02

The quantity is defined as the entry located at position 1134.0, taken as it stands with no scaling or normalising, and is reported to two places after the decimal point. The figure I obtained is 48.94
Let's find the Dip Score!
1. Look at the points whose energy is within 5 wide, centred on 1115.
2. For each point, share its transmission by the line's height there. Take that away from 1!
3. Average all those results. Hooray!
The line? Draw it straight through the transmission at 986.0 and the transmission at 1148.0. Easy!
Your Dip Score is -0.31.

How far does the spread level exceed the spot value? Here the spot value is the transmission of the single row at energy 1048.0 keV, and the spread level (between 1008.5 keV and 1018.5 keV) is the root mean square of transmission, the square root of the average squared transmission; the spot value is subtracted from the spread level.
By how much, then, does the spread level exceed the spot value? 8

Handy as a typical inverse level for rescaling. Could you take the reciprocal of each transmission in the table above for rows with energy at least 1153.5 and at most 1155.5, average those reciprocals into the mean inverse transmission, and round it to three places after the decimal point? 0.019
